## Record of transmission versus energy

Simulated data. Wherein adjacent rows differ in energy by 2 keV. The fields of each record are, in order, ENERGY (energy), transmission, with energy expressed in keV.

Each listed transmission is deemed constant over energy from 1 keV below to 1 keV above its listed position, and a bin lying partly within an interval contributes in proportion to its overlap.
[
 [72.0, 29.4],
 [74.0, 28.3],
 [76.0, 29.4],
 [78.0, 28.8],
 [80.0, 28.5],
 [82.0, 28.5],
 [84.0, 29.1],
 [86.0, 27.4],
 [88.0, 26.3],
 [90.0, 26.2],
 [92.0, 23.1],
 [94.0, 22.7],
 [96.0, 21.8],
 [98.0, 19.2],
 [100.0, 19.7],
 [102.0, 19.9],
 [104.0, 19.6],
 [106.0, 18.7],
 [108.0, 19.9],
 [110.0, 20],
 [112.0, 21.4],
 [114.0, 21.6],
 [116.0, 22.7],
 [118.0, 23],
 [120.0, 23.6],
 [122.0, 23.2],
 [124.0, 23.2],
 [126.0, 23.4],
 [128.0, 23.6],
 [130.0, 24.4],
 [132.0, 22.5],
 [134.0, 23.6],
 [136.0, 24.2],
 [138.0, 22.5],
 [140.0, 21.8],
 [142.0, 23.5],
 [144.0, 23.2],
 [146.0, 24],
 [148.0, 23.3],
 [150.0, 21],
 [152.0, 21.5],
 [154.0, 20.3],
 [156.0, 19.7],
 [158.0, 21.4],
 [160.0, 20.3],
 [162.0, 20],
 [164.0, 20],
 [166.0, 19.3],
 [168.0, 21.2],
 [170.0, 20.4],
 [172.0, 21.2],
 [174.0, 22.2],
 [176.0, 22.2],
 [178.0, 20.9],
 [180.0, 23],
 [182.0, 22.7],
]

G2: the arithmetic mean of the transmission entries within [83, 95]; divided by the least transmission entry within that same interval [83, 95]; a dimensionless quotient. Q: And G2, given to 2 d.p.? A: 1.14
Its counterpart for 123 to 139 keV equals 1.04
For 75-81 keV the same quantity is 1.01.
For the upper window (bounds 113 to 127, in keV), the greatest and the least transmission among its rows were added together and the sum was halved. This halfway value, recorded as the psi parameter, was 22.6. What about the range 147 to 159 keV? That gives 21.5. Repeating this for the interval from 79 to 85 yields 28.8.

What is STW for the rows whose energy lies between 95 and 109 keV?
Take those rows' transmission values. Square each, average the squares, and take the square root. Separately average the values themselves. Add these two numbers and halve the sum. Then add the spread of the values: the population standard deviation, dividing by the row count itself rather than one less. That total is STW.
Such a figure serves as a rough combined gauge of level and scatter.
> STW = 21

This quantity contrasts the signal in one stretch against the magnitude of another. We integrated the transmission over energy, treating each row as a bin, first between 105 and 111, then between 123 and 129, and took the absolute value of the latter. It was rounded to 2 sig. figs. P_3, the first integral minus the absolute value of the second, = -23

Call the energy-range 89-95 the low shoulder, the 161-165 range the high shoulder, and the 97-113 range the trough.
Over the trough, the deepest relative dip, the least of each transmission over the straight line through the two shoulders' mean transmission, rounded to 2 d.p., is 0.81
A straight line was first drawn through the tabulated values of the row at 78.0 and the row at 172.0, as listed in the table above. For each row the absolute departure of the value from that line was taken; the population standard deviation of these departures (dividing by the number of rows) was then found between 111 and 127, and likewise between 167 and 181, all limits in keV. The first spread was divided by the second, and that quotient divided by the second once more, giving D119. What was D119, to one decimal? 1.8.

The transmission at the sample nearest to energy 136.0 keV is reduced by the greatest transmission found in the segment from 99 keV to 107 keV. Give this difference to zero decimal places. 4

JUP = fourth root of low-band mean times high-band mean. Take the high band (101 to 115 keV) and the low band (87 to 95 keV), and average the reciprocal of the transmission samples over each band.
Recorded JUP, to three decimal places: 0.212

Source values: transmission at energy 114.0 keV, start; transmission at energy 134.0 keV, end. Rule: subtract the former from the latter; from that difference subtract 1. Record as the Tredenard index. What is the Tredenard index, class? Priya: 1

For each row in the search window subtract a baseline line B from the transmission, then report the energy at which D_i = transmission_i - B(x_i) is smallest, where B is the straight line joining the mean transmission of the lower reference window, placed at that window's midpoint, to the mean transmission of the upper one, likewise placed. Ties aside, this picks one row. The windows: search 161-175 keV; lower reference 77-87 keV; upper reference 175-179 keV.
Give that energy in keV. 166.0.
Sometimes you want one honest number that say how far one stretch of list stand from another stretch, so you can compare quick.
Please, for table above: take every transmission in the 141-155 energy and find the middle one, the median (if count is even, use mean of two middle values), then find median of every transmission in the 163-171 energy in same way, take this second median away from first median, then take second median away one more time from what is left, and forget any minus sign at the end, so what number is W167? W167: 17.2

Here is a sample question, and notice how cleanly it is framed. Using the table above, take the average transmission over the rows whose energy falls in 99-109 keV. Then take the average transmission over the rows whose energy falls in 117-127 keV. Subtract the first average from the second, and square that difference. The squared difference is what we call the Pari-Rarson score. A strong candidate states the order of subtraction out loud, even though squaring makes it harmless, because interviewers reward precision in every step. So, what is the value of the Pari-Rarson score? 14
